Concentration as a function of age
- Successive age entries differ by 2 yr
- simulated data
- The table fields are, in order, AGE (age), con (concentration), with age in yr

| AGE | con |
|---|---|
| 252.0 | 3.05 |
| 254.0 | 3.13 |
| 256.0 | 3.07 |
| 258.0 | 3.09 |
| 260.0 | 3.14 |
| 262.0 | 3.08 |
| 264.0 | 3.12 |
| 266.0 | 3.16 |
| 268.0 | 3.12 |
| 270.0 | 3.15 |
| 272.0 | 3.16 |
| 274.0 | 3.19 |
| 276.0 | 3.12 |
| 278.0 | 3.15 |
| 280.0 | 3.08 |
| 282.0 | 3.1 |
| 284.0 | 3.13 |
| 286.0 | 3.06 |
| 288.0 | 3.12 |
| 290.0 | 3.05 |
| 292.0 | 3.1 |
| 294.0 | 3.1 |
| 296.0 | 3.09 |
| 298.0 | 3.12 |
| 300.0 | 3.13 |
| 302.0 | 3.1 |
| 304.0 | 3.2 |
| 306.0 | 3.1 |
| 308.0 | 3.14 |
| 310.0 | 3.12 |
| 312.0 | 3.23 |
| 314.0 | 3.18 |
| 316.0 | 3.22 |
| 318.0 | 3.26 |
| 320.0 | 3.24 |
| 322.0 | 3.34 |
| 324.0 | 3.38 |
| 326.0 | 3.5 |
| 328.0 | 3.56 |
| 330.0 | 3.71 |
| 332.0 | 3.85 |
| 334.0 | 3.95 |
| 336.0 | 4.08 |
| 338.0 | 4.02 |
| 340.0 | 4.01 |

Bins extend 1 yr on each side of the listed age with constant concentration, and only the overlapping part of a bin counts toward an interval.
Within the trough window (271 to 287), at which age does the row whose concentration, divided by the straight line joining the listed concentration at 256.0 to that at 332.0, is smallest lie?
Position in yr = 286.0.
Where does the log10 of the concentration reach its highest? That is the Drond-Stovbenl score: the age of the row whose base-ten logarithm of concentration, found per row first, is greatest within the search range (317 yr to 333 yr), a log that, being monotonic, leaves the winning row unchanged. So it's 332.0 yr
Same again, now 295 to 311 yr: 304.0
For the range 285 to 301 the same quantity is 300.0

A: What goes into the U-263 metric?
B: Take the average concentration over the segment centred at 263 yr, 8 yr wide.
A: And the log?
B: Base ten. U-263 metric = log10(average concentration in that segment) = 0.495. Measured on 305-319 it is 0.502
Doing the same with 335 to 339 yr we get 0.607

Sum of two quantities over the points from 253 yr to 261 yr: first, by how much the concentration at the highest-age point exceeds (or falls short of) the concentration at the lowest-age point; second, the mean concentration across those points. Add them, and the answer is 3.12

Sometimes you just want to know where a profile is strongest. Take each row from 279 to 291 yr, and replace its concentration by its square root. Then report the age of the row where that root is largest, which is 284.0 yr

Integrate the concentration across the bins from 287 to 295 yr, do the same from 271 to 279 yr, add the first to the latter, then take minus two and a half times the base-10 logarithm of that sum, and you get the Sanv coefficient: -4.25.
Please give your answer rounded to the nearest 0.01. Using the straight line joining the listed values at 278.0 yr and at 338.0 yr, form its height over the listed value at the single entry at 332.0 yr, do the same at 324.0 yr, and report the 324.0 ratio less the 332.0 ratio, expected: 0.11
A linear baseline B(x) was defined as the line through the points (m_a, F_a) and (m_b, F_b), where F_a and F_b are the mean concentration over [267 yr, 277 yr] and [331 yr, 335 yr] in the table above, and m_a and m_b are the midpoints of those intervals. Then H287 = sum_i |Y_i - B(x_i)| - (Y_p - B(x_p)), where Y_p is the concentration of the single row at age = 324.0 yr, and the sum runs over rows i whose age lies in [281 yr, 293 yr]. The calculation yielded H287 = 1.8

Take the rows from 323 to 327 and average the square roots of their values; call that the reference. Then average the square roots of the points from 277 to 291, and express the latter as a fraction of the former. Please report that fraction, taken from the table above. 0.95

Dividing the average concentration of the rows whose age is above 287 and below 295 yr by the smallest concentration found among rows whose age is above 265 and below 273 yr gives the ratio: 0.99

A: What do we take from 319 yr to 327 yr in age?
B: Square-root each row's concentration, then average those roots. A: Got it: 1.834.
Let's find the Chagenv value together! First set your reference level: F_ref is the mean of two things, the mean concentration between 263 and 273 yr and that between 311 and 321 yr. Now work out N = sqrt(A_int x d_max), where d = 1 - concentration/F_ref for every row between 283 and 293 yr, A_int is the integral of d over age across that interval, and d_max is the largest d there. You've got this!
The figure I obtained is 0.11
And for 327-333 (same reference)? 0.34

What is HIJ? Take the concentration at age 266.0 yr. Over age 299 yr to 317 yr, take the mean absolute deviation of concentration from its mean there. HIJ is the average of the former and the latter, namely 1.60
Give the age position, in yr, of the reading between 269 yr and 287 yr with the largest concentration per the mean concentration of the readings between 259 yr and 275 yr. 274.0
